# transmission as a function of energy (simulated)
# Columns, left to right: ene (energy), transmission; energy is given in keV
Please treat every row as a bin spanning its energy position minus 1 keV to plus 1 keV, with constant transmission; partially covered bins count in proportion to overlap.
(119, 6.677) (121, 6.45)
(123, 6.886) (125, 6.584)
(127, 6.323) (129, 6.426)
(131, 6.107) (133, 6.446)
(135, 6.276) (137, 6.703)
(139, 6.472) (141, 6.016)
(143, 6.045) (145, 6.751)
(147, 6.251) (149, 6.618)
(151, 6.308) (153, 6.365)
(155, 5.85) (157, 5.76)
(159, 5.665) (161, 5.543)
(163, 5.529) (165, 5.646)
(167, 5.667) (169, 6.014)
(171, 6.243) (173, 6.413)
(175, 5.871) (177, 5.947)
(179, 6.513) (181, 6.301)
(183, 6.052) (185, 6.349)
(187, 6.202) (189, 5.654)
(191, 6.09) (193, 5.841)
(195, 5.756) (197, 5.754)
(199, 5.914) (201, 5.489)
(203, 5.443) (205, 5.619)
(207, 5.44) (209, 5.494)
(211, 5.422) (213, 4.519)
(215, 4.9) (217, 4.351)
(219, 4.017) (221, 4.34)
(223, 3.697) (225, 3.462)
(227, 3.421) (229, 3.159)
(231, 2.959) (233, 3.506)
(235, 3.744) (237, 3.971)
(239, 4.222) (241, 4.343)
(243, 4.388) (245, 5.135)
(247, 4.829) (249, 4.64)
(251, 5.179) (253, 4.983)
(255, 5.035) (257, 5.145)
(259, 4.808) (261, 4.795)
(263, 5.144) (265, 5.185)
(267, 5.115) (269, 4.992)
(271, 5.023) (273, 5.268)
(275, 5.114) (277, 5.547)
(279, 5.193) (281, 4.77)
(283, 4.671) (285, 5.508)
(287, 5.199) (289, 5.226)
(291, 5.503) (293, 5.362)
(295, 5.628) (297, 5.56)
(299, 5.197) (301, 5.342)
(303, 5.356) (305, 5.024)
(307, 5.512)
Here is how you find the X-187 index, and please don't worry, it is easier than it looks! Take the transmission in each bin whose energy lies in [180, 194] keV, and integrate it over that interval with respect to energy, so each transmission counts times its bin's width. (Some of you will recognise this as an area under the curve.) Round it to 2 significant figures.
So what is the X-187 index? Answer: 85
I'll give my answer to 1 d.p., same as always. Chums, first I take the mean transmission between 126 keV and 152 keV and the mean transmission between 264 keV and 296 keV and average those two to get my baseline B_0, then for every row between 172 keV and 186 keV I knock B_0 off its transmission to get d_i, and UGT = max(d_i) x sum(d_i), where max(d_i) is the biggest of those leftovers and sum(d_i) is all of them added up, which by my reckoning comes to 2.1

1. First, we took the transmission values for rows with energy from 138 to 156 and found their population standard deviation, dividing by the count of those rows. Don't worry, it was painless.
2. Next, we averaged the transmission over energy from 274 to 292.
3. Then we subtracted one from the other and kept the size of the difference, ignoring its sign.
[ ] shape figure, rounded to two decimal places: 4.92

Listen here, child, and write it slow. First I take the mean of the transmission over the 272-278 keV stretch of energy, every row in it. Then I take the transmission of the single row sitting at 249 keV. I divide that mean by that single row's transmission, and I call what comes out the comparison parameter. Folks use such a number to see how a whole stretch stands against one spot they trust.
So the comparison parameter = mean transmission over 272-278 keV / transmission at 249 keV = 1.14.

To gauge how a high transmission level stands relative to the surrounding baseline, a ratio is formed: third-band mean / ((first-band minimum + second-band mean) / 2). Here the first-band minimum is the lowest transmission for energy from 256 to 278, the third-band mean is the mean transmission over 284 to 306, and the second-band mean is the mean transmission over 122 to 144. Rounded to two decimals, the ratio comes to 0.96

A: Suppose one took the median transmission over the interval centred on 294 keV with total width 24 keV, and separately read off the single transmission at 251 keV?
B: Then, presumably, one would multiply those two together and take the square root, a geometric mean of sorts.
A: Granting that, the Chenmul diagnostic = 5.3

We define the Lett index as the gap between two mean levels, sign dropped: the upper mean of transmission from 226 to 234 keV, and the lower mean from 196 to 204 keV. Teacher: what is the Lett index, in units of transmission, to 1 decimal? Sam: 2.4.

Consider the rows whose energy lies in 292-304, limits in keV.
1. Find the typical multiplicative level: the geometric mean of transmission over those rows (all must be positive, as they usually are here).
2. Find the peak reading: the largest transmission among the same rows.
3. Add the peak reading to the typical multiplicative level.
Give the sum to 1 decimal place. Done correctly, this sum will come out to 11.0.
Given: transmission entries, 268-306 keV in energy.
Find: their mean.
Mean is 5.2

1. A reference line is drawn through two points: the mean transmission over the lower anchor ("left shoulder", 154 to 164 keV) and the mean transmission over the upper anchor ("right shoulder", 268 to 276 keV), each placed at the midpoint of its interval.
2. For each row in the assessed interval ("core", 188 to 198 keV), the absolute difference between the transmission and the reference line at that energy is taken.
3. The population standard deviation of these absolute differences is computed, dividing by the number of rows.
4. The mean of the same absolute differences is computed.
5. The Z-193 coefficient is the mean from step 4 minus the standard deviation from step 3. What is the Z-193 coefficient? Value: 0.17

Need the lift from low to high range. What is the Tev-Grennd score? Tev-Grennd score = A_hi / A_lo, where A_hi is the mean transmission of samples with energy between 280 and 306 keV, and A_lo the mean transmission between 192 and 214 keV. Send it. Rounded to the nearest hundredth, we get 0.95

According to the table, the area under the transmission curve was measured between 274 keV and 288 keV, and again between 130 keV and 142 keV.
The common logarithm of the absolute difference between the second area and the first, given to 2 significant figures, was 0.61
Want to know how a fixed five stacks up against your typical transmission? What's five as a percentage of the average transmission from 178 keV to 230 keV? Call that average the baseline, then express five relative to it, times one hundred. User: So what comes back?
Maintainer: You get 96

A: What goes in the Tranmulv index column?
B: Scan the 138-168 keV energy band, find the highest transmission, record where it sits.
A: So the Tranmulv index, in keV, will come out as 145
